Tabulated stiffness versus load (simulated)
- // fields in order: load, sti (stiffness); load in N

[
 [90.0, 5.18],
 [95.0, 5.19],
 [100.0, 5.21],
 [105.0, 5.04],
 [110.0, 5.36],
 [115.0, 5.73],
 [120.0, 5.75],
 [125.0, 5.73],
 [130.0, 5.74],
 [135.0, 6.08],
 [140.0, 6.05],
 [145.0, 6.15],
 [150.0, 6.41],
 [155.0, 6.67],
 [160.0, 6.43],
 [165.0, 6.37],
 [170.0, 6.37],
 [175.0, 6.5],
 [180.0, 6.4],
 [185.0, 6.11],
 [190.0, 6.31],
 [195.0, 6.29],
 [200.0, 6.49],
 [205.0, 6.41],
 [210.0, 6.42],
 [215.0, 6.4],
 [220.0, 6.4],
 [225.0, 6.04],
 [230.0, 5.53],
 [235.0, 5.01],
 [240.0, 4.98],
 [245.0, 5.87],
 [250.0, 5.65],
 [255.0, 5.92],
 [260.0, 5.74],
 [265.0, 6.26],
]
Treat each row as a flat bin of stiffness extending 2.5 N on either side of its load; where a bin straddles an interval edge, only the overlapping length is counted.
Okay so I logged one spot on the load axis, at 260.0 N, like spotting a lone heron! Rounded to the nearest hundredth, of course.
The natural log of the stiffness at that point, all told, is 1.75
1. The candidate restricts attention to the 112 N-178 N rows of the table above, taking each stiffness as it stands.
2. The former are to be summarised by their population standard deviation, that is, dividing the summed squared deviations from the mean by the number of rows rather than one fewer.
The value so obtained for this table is 0.32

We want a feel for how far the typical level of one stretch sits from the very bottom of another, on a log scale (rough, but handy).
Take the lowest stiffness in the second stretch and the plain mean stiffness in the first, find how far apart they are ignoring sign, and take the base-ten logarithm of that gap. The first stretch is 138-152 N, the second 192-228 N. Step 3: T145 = -0.8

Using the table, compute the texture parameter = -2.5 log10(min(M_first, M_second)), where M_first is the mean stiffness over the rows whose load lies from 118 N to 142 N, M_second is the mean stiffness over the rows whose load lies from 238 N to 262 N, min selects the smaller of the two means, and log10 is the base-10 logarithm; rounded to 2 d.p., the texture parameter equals -1.88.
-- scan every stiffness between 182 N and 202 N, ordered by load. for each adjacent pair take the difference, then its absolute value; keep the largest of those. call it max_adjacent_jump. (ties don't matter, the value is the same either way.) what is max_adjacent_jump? 0.20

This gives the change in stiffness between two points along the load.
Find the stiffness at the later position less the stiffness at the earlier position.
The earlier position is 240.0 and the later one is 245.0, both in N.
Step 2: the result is 0.9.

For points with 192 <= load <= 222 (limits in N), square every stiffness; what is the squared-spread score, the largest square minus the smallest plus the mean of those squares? 44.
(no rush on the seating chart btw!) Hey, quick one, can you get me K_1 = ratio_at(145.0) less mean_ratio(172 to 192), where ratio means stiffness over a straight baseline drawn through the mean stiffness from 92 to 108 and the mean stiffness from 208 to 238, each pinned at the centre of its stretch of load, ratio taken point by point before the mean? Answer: 0.02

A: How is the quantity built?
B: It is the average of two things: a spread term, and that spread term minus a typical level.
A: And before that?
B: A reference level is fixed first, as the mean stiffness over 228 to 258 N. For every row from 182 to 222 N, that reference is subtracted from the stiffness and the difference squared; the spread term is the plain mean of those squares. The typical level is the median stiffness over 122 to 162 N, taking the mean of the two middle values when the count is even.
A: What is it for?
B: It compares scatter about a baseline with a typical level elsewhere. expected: -2.31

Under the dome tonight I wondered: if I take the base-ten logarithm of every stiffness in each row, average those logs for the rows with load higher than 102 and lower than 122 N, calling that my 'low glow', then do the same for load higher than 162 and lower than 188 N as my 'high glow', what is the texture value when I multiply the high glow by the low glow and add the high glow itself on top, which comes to 1.39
